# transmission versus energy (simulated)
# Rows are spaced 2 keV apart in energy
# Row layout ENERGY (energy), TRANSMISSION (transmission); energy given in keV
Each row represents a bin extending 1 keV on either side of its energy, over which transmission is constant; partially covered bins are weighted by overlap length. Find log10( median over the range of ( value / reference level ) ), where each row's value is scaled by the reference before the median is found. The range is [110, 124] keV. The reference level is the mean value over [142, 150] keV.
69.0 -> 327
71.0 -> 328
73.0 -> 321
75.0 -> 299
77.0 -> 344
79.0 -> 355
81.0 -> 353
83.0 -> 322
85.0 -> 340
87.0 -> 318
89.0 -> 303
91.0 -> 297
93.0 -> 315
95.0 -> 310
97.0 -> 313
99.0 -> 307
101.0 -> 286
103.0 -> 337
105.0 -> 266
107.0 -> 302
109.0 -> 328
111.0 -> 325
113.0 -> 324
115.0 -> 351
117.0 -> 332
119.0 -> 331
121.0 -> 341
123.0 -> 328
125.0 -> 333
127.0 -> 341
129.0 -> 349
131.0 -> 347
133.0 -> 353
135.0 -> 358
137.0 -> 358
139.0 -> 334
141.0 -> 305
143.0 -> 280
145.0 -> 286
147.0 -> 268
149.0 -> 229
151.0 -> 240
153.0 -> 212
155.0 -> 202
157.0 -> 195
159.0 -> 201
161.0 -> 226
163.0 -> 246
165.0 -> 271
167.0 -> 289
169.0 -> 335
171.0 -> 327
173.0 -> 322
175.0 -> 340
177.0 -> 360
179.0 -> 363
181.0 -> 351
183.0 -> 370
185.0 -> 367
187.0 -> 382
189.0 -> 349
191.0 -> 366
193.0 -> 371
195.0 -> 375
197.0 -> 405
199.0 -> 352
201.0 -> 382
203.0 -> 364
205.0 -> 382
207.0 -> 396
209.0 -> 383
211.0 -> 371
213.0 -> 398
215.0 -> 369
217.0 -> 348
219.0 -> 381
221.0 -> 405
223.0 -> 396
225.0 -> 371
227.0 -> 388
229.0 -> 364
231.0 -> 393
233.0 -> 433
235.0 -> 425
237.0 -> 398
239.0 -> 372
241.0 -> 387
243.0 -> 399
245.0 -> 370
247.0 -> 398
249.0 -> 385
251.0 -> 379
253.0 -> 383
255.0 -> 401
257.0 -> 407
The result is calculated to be 0.10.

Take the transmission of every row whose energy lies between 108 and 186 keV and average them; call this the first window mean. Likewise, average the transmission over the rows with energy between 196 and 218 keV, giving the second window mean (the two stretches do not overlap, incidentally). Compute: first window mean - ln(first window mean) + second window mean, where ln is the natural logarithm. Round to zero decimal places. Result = 680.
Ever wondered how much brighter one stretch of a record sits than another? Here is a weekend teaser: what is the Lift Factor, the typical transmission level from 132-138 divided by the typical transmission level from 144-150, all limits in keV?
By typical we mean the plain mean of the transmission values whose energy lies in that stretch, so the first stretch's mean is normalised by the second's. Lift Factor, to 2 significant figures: 1.4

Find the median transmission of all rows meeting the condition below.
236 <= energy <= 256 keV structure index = 386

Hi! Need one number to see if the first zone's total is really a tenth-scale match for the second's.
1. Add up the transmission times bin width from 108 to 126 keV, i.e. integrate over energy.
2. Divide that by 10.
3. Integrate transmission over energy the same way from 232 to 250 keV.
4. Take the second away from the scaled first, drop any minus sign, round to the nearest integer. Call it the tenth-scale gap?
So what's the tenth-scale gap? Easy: 6535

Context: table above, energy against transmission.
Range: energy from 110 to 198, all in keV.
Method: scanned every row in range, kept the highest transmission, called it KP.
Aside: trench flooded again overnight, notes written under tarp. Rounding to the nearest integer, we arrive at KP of 405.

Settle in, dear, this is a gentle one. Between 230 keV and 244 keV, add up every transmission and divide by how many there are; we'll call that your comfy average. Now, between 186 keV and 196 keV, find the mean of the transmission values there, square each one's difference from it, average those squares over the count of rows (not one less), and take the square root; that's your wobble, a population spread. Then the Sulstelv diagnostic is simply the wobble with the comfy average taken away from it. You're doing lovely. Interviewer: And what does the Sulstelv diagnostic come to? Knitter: -390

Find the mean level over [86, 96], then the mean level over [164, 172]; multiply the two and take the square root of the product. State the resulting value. 307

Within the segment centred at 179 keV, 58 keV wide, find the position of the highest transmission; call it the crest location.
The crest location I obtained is 197.0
